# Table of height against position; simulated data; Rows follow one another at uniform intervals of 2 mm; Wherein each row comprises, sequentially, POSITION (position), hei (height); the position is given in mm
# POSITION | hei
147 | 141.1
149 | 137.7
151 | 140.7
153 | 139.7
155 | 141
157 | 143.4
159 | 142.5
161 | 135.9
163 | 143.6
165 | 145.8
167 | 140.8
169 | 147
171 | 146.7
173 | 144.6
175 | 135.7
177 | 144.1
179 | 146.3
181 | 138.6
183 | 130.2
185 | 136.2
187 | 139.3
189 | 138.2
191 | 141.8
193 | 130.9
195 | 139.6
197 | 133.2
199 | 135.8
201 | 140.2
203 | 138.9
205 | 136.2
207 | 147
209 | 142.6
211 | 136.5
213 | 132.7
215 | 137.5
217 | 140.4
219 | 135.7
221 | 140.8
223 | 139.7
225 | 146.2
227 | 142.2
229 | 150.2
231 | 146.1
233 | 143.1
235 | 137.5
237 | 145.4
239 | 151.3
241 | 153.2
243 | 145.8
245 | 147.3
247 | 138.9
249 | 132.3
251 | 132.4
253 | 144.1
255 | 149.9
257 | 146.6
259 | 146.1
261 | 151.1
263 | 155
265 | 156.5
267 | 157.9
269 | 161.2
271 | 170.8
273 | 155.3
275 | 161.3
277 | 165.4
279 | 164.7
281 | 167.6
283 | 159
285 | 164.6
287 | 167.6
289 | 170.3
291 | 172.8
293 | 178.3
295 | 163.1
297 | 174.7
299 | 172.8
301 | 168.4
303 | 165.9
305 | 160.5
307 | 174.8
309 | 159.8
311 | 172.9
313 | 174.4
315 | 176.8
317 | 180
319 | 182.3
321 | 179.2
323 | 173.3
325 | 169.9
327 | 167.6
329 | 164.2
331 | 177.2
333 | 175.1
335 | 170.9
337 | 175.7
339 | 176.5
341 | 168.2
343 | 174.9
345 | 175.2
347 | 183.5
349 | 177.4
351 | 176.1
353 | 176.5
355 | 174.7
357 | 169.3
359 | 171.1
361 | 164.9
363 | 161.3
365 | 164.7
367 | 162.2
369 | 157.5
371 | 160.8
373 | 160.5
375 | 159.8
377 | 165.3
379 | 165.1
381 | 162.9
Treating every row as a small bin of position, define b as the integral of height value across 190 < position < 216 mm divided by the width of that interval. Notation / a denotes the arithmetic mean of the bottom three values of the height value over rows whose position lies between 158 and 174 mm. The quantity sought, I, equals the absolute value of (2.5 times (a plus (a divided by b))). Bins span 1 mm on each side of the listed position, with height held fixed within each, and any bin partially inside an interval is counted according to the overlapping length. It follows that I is 352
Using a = 139.7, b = 138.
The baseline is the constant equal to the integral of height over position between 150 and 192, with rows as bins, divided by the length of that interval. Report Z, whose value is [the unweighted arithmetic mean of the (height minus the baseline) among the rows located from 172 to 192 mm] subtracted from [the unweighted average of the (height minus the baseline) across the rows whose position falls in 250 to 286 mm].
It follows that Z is 17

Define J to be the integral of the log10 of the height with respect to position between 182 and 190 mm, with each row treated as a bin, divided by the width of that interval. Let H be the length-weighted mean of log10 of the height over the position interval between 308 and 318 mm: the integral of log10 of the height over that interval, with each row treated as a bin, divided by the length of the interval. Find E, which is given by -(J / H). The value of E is -0.95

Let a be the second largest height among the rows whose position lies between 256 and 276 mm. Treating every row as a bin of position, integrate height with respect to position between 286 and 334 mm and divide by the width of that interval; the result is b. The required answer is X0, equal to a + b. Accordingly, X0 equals 333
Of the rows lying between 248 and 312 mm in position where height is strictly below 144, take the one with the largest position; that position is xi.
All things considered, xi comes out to 251 mm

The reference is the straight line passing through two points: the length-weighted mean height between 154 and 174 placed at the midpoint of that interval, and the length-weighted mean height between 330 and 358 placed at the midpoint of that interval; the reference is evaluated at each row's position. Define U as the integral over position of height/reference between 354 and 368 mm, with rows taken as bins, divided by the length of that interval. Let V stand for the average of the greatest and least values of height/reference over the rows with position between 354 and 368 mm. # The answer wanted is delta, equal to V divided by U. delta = 1.01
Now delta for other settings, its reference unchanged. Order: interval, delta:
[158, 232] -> 1.00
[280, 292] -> 0.99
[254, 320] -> 0.99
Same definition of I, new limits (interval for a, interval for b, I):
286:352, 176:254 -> 406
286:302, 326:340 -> 418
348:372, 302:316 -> 402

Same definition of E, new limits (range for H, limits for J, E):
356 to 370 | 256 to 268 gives -0.98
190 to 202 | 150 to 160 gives -1.01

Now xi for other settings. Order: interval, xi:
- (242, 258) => 251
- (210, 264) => 251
